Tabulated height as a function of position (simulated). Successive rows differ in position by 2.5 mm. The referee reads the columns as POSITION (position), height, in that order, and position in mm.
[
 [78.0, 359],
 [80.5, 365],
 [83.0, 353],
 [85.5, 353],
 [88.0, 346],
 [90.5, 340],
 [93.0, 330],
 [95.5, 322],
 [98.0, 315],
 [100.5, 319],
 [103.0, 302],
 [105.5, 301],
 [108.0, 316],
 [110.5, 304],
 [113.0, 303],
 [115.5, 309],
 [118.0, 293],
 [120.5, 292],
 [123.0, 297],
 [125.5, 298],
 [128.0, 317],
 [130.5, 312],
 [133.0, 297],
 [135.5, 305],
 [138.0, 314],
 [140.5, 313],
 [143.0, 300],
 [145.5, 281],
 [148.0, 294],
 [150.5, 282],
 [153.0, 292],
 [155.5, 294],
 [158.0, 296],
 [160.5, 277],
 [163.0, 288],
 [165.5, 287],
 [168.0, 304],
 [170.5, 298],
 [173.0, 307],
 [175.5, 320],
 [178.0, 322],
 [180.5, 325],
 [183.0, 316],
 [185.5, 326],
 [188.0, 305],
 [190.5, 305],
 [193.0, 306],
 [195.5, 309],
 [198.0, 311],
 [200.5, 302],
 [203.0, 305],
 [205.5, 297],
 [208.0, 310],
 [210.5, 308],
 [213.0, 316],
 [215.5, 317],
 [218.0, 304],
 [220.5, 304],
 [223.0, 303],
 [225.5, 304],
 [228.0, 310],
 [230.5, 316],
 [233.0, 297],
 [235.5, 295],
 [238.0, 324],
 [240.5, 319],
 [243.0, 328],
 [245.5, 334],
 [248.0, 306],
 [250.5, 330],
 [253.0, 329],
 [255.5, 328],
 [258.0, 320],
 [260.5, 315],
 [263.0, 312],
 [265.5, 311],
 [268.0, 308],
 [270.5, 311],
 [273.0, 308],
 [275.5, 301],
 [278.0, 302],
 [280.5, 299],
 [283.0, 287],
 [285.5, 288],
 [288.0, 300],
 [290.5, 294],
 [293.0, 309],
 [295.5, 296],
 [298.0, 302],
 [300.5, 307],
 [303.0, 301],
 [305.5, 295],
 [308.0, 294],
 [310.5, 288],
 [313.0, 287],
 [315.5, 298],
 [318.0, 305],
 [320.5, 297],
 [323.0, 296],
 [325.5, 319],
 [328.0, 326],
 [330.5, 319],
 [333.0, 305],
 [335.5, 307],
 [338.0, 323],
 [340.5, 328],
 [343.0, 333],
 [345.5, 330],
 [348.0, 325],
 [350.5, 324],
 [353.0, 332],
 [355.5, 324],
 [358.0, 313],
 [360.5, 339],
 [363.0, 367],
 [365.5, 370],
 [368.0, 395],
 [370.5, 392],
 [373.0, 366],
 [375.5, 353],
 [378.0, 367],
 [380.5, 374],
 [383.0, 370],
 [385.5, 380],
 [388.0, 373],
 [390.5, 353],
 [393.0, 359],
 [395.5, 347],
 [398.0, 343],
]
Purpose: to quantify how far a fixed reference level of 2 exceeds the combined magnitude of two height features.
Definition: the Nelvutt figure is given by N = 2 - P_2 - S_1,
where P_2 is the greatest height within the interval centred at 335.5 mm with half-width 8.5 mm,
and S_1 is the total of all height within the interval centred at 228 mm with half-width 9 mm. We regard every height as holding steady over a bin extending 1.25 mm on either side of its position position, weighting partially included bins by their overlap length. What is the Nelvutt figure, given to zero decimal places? -2460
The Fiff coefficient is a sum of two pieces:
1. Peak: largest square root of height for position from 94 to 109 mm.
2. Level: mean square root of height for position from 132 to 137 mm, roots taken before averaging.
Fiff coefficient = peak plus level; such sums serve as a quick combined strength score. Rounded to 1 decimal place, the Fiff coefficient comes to 35.3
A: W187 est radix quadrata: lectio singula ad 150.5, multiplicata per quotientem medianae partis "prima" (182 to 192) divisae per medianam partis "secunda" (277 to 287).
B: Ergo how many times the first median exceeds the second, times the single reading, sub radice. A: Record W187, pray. 17.3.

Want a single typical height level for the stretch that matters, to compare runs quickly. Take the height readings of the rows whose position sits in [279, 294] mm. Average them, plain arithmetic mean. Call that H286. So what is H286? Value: 296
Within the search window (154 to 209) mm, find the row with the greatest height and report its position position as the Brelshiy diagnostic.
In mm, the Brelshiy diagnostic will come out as 185.5 mm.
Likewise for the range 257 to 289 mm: 258.0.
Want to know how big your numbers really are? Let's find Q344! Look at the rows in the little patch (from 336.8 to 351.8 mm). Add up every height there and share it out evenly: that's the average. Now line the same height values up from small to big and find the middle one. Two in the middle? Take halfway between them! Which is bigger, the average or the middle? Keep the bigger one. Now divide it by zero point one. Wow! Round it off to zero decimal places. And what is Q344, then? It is 3272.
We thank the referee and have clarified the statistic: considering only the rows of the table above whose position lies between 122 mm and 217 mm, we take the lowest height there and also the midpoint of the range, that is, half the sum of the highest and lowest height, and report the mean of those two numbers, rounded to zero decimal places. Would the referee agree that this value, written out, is 289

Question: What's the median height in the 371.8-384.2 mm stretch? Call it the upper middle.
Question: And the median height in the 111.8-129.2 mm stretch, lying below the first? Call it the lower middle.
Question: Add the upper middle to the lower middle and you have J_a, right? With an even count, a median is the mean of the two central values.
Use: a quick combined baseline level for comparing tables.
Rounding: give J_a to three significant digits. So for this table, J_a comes 665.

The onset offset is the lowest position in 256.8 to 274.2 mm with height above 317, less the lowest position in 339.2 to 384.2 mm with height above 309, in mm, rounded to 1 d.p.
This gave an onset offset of -82.5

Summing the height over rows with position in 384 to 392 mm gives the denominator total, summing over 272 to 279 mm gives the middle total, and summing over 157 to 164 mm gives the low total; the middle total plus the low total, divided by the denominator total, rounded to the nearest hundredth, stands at 1.60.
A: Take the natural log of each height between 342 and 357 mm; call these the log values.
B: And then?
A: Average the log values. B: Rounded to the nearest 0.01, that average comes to 5.79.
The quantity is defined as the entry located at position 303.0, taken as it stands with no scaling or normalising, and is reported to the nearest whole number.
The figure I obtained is 301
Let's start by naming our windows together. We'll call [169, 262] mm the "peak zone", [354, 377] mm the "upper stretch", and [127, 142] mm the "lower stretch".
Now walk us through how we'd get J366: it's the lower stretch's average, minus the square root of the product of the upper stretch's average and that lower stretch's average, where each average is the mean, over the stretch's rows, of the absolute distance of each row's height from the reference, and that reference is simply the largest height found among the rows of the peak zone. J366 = -3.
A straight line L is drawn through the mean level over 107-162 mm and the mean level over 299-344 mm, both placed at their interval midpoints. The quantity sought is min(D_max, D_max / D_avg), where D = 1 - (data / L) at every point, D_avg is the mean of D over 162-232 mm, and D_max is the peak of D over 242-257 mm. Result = 0.0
